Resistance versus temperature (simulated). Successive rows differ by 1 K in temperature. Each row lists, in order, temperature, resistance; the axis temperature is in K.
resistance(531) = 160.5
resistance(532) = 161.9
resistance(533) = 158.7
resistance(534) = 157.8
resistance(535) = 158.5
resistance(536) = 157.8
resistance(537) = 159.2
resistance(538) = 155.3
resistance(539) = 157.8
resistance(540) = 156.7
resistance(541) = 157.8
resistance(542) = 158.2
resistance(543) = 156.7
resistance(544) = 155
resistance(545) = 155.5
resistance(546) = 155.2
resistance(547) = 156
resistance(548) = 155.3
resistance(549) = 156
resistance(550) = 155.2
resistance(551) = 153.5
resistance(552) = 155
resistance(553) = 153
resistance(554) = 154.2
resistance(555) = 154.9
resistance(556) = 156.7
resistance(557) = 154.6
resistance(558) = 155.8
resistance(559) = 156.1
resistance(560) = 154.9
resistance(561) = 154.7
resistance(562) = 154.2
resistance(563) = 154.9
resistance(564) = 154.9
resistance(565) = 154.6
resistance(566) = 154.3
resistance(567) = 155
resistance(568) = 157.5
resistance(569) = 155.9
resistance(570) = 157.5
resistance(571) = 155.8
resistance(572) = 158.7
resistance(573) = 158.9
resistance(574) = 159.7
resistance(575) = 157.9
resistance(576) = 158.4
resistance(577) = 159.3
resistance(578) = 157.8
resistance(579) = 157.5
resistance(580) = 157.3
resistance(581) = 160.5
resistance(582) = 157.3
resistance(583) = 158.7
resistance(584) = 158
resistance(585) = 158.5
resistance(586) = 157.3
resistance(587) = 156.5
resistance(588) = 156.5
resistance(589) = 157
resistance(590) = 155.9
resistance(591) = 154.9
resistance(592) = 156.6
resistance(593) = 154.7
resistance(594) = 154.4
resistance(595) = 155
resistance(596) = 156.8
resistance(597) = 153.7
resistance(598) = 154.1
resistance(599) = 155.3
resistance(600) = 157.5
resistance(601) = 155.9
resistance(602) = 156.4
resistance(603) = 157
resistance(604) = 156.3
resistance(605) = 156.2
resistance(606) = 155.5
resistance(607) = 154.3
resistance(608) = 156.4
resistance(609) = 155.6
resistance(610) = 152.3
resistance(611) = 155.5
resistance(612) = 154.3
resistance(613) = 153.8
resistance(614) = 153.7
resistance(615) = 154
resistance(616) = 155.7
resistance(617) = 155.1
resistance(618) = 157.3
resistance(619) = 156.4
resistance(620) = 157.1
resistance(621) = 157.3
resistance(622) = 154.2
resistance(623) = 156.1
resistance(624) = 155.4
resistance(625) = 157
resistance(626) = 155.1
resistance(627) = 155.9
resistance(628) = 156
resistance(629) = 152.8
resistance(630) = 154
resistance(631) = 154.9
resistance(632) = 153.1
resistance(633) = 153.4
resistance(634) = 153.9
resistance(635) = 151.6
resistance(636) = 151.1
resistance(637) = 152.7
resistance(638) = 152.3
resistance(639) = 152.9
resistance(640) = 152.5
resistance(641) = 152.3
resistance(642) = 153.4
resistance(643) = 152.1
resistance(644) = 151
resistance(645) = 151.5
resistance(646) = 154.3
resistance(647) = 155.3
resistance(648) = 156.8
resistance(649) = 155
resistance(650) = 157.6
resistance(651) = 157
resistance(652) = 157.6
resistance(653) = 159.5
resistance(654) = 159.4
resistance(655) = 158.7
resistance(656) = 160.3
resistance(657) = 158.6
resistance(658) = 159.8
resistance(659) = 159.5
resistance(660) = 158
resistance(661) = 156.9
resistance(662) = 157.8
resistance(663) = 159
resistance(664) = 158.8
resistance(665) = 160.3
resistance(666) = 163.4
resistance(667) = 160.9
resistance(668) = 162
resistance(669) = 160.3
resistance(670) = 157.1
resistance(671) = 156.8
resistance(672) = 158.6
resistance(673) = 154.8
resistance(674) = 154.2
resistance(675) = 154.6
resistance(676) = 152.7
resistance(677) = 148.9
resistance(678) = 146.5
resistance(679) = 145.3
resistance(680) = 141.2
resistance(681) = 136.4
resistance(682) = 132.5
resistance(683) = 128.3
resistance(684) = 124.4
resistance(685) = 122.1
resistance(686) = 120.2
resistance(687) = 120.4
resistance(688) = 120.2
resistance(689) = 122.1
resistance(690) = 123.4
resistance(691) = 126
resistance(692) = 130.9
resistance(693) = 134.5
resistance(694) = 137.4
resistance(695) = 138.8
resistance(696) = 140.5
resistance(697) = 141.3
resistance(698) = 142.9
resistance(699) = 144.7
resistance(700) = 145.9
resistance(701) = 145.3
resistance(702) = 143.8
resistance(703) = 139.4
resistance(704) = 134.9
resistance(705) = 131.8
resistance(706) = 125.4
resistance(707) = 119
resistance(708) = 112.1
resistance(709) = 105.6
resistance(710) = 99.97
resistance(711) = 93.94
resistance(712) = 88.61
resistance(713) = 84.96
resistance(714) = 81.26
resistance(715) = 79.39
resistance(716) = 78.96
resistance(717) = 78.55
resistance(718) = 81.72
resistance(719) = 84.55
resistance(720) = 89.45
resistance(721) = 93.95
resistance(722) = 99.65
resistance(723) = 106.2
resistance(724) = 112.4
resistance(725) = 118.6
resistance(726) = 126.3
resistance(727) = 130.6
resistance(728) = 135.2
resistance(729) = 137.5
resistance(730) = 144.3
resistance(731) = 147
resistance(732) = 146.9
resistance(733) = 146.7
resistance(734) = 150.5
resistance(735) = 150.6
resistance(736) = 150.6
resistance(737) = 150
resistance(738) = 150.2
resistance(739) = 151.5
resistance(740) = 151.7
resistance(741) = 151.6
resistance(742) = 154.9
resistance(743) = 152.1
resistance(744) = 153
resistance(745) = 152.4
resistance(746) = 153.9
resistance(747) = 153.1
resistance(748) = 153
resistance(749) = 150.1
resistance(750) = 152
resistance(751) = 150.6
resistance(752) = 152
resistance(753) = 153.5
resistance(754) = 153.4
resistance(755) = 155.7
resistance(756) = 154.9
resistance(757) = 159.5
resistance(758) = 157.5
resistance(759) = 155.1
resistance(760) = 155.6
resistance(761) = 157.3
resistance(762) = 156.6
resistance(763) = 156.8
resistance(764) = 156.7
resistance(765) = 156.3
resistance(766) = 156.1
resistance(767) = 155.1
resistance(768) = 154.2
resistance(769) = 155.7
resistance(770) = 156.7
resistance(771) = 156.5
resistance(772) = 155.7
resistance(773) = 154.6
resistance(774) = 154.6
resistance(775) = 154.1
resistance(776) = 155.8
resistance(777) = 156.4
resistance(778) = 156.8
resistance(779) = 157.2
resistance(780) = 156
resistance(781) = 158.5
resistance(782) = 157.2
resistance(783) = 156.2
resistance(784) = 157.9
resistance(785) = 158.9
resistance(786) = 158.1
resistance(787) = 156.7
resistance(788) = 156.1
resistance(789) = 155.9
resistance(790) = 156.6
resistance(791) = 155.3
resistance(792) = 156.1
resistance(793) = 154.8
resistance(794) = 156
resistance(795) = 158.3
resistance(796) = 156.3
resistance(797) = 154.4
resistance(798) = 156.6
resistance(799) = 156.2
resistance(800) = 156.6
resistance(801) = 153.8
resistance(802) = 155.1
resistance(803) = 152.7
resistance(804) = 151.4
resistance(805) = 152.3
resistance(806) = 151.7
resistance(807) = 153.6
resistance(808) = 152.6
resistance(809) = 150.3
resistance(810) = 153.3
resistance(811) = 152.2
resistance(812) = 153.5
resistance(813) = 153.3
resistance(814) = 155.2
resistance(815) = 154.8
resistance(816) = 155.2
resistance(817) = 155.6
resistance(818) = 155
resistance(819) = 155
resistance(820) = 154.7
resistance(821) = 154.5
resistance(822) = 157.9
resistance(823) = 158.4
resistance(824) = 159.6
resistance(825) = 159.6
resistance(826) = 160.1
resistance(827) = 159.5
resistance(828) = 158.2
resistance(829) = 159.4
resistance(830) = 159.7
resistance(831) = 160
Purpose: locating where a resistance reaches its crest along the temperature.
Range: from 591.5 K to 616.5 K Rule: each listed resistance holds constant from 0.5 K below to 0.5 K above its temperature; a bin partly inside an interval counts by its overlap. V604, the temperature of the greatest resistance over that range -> 600 K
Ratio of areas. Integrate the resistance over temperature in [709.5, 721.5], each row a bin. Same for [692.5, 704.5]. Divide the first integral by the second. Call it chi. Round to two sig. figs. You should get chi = 0.61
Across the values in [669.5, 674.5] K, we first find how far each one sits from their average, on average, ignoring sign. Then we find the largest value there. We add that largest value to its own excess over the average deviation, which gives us 316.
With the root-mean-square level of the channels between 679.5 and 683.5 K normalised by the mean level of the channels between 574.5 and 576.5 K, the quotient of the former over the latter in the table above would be 0.85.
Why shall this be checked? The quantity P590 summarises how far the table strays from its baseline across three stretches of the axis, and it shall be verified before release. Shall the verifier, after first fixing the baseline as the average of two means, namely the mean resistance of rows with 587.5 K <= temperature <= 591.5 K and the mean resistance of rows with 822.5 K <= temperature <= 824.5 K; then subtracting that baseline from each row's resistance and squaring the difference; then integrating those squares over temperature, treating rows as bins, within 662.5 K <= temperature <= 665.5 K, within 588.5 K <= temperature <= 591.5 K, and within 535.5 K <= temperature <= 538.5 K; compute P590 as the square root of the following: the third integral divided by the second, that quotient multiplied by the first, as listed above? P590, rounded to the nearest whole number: 3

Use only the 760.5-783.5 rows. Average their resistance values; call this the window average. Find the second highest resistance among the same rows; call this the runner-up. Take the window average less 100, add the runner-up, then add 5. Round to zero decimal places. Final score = 218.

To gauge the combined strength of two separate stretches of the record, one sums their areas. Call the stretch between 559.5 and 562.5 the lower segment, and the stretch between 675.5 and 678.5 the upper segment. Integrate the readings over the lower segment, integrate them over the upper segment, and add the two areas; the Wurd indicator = 912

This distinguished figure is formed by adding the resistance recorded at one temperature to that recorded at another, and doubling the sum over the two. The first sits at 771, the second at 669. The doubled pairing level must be 634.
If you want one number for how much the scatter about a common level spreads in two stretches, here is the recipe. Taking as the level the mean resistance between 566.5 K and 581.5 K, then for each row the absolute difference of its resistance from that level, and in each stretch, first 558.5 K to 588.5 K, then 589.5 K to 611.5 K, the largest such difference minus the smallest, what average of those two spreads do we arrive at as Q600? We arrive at 4.4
